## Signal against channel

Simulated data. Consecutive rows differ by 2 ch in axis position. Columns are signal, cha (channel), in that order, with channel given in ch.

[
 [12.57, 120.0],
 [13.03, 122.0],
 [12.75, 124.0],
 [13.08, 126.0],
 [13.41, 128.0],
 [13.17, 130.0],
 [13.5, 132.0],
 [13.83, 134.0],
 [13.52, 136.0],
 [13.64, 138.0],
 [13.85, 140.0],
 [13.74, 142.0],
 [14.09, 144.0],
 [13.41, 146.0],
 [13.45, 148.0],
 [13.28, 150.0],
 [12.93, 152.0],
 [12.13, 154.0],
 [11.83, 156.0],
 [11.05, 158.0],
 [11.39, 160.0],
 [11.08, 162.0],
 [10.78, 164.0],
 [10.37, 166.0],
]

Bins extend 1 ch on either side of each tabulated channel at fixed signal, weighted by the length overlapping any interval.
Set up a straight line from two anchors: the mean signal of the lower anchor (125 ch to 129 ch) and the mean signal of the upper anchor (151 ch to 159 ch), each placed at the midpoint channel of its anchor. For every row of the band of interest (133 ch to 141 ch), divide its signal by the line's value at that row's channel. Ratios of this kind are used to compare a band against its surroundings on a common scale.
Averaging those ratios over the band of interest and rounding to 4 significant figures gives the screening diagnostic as 1.072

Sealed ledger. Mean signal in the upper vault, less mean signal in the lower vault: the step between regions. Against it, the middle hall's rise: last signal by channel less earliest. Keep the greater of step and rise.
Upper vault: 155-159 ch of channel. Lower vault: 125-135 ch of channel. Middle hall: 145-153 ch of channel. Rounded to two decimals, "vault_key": -0.48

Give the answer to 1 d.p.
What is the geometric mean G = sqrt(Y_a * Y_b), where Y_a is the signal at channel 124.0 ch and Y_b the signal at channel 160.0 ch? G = 12.1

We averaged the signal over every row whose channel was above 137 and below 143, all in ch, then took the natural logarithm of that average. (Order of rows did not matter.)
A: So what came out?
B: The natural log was 2.62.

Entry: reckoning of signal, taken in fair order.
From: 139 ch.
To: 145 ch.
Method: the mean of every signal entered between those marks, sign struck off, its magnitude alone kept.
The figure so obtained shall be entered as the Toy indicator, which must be 13.9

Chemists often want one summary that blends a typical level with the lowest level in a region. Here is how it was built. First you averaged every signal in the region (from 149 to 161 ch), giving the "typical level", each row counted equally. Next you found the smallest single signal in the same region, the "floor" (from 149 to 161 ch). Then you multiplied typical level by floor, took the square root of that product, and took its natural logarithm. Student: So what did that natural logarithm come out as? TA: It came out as 2.45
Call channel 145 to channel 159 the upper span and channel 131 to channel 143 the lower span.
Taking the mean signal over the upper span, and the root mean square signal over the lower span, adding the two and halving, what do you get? 13.1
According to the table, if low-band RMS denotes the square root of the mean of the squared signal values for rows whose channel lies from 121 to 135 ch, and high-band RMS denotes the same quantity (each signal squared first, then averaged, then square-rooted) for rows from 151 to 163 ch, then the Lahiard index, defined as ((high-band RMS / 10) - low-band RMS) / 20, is -0.604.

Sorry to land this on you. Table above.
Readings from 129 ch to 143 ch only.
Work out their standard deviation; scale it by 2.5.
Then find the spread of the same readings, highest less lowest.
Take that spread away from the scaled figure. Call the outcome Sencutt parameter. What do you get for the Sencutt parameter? -0.1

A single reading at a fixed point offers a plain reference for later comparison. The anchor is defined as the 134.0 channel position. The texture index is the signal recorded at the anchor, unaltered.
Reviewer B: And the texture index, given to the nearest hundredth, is 13.83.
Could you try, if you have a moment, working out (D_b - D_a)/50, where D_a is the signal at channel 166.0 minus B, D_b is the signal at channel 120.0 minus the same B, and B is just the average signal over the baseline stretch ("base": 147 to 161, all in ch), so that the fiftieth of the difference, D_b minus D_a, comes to 0.044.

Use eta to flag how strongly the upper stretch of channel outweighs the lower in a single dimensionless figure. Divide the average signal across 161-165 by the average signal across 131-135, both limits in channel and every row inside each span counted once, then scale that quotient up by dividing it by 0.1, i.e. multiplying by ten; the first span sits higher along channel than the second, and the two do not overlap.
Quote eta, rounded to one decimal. 8.0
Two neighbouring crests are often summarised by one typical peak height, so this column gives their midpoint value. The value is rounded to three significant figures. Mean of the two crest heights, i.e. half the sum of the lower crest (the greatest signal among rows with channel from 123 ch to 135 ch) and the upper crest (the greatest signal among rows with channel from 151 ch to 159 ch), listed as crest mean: 13.4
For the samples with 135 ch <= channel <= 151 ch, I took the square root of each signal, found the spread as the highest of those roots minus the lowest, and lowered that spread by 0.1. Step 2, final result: 0.01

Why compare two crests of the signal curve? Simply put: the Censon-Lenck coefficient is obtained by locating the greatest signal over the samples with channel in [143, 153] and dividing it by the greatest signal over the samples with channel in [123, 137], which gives 1.02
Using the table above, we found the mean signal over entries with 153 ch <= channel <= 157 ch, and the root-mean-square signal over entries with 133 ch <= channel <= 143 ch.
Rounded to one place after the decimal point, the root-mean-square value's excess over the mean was 1.7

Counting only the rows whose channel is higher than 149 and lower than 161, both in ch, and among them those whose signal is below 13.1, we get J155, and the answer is 5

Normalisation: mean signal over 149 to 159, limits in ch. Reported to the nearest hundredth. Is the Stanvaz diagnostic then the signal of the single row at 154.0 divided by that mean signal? 0.99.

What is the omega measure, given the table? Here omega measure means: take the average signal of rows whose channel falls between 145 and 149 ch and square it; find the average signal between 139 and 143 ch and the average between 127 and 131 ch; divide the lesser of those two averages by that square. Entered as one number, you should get 0.0737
